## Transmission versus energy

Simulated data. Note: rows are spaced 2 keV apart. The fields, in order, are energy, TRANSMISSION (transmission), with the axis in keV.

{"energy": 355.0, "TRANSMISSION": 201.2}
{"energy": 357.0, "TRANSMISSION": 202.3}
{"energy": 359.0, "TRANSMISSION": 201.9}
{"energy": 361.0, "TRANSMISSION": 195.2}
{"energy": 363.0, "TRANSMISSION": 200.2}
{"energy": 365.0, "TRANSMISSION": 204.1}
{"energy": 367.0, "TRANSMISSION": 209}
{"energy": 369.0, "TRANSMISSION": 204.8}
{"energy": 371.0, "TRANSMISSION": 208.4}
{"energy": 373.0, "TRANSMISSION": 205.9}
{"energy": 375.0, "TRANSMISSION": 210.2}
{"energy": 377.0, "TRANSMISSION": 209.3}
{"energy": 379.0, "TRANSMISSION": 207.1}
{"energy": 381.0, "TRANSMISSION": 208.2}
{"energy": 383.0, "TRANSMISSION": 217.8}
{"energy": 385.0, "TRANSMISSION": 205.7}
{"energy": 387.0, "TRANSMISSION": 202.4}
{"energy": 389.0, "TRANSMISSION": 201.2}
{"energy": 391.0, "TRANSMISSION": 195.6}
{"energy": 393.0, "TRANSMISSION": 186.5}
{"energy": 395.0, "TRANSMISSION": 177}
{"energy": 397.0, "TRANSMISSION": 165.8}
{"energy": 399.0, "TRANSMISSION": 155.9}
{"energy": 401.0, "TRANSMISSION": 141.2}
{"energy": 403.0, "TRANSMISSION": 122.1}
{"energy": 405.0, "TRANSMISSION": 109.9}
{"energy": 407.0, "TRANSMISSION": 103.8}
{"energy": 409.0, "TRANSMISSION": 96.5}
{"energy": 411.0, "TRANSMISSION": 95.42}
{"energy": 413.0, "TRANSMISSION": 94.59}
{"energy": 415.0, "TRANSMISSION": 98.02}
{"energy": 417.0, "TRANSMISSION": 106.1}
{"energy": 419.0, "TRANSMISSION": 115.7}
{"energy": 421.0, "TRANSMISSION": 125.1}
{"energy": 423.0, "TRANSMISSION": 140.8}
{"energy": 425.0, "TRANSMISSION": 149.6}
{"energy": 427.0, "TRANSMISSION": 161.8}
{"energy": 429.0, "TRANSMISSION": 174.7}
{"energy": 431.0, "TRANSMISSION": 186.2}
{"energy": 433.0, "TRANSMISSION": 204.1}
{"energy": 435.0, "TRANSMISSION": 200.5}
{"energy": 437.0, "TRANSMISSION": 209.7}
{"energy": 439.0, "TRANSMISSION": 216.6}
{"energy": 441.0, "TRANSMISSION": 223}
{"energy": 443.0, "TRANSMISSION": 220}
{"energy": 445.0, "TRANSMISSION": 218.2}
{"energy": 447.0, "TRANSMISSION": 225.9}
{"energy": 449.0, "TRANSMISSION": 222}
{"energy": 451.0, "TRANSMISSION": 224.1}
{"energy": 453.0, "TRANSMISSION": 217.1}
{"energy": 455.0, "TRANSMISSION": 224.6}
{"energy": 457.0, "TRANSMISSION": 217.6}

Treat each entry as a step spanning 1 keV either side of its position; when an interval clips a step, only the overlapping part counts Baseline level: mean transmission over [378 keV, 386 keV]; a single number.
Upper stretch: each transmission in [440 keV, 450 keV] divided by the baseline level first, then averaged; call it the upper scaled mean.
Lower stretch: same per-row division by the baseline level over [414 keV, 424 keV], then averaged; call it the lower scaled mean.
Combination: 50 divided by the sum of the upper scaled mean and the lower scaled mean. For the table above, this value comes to 31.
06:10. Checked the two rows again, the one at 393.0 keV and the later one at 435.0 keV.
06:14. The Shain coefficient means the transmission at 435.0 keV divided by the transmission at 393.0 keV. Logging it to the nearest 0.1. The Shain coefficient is 1.1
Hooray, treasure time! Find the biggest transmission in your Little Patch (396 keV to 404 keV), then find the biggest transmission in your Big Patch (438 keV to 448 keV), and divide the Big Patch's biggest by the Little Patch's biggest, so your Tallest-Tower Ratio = 1.4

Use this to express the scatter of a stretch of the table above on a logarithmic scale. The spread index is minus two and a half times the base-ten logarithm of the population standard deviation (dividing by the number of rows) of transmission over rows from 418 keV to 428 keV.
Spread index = -3.0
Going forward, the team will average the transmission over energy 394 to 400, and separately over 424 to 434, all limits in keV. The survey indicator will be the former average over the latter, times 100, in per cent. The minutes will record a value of 95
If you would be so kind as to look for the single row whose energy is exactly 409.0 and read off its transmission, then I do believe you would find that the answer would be 96.5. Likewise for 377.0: 209.3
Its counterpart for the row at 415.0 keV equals 98.02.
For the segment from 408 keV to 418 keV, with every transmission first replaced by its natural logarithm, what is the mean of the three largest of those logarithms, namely 4.61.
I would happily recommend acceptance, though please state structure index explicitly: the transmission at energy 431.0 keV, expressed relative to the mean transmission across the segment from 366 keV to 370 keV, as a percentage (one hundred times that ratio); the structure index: 90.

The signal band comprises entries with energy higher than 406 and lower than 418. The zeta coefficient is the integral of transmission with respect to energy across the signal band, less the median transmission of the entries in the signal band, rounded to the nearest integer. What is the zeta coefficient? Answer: 1092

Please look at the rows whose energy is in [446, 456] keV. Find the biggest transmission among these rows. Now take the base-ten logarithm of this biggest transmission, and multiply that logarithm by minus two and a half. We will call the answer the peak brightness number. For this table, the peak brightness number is -5.88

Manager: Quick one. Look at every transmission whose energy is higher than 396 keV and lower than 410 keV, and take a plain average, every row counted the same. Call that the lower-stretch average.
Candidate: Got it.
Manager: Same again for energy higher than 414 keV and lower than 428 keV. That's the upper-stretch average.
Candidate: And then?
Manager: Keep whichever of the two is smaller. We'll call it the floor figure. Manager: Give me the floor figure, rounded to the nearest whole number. 128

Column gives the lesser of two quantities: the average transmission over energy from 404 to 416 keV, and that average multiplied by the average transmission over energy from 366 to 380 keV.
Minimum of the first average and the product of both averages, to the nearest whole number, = 100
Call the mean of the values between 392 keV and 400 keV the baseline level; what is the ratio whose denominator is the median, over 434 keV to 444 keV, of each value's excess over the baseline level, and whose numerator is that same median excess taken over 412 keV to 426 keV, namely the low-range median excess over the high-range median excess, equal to -1.2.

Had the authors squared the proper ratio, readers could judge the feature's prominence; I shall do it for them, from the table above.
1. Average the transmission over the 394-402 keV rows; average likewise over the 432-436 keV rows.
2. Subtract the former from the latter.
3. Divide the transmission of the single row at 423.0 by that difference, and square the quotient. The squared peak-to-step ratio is 11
